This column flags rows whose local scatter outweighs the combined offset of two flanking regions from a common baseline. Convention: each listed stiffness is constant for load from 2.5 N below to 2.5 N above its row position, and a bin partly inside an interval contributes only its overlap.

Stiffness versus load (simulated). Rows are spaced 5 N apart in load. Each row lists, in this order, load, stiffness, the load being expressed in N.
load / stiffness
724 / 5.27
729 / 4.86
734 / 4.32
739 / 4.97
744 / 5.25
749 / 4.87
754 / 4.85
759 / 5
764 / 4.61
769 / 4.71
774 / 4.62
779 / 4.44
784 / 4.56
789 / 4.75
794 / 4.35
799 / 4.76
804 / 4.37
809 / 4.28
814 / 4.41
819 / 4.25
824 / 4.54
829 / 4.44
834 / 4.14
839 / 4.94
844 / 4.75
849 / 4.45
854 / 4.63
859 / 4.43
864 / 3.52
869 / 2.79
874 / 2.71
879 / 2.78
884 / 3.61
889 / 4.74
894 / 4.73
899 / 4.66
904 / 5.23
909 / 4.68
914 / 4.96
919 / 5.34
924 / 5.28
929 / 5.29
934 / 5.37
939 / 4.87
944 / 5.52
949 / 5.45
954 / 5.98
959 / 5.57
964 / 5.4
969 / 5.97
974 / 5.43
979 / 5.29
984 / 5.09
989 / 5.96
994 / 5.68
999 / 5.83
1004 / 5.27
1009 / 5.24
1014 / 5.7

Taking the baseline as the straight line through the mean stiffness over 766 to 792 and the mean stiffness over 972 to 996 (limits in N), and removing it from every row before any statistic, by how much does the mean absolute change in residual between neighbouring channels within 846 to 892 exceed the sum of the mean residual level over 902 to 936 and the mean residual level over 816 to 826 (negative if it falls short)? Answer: 0.97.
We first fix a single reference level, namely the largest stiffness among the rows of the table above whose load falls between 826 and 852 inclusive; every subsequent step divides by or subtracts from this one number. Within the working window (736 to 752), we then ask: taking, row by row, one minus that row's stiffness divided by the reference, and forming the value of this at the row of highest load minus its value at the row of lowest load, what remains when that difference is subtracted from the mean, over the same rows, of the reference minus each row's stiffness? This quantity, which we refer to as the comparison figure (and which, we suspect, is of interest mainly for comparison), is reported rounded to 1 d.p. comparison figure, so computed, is -0.1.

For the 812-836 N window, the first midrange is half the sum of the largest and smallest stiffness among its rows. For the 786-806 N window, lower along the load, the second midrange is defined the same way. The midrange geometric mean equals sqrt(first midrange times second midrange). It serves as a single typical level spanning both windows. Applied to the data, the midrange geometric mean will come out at 4.4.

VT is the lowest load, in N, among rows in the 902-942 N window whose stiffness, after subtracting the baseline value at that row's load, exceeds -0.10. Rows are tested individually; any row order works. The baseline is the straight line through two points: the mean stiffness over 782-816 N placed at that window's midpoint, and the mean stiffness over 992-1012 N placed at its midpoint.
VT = 904 N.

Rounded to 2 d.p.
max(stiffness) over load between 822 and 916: 5.23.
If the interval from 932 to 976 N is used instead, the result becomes 5.98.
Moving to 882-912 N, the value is 5.23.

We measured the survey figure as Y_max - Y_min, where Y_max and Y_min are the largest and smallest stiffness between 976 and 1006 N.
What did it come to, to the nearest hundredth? 0.87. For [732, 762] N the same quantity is 0.93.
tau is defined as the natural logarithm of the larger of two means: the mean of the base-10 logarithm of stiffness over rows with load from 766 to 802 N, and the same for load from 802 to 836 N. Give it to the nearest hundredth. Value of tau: -0.41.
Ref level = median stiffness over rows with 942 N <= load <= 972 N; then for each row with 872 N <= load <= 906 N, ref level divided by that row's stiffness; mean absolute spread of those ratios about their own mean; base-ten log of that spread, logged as -0.46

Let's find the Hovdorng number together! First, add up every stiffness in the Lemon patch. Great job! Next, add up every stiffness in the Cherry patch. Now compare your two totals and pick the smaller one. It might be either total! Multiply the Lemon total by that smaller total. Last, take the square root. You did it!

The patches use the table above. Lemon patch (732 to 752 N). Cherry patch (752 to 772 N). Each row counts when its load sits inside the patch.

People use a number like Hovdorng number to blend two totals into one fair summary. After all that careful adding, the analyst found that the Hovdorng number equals 19.3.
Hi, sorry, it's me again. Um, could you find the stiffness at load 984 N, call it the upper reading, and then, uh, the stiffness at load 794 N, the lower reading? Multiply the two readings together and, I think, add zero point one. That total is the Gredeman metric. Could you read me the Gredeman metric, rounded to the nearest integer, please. 22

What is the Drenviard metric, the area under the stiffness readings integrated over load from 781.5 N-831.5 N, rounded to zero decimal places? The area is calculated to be 224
